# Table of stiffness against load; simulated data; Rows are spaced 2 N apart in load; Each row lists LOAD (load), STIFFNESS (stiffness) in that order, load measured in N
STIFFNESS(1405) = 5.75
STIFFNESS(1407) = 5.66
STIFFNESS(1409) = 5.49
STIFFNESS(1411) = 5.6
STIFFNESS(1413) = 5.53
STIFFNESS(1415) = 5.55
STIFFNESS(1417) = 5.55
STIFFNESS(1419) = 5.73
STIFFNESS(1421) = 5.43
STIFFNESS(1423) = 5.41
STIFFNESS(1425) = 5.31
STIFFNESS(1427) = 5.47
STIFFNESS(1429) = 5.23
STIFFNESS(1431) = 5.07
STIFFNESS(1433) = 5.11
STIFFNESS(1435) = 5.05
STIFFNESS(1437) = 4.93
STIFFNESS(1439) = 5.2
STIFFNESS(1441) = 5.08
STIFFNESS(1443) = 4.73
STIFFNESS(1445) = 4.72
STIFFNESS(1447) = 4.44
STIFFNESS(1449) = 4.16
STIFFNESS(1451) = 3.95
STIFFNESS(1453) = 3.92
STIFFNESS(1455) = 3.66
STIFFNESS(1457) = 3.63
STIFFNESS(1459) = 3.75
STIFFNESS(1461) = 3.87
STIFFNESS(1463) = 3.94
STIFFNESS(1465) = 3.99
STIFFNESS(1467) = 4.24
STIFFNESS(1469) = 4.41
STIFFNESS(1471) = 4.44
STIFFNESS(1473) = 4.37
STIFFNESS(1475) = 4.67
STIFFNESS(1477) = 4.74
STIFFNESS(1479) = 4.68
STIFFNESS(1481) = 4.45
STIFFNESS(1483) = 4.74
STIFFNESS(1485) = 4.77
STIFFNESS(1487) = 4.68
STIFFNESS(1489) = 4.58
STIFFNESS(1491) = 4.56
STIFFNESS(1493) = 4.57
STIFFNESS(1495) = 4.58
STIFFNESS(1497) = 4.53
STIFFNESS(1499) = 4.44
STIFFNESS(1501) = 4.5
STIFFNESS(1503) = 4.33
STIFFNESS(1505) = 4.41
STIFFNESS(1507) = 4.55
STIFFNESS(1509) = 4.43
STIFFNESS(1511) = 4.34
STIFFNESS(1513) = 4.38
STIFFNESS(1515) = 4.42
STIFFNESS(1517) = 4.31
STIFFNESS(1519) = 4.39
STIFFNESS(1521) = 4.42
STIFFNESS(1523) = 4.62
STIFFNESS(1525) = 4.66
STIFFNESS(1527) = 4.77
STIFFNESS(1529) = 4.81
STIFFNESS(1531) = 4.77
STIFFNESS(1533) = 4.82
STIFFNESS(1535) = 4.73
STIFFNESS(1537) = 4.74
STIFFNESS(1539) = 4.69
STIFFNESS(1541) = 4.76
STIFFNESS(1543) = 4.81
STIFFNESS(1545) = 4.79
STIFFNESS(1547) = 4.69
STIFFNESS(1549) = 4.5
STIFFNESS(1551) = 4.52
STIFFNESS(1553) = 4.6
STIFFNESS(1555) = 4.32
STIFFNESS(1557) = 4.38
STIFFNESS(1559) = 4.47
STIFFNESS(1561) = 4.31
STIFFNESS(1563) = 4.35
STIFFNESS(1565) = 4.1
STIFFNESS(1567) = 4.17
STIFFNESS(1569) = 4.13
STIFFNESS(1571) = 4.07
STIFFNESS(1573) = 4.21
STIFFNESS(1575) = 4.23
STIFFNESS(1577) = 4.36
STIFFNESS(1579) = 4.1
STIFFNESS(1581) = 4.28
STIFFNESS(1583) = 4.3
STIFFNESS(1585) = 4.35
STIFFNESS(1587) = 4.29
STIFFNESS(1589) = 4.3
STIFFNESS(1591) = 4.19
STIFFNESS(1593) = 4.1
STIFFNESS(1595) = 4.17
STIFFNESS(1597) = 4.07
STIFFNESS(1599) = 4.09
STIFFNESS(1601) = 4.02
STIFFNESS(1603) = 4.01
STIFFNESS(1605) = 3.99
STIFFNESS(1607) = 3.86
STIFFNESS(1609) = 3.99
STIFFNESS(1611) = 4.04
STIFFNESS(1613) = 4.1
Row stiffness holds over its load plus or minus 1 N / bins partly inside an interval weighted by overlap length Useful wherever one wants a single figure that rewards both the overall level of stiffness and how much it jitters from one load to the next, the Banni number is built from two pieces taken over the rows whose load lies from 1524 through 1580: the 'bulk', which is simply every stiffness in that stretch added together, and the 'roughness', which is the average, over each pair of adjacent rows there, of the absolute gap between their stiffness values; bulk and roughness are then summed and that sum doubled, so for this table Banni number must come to 252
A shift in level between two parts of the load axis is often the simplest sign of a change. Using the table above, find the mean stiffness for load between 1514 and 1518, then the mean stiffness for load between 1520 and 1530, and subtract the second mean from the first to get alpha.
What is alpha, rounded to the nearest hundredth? -0.29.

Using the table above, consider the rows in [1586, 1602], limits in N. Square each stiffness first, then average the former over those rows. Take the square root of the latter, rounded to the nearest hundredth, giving 4.15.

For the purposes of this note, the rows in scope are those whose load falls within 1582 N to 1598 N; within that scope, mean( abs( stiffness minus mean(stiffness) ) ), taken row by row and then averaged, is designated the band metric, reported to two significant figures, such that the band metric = 0.089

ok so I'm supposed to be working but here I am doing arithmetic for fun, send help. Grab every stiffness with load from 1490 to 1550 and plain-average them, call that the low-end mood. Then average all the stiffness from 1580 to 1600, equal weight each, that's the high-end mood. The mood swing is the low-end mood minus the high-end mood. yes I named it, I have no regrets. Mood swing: 0.4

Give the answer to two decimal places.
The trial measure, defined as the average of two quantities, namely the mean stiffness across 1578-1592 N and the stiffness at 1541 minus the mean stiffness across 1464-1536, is 2.24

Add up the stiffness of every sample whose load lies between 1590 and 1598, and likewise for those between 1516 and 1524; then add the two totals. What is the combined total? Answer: 34.3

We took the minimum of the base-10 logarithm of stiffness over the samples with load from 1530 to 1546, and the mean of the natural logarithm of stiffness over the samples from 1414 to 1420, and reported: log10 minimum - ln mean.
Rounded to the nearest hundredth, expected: -1.05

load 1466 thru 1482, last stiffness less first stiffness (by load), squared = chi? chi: 0.044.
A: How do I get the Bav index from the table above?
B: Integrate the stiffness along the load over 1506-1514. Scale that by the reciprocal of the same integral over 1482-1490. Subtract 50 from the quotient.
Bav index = -49.1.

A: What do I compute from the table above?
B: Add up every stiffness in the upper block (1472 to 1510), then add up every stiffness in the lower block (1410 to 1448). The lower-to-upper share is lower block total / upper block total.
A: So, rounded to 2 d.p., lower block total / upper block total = 1.15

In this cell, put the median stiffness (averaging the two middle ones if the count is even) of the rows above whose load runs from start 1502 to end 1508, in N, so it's 4.41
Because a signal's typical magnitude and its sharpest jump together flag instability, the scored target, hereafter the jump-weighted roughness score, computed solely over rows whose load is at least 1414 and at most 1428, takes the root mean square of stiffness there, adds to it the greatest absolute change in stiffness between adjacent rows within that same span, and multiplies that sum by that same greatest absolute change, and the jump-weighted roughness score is 1.7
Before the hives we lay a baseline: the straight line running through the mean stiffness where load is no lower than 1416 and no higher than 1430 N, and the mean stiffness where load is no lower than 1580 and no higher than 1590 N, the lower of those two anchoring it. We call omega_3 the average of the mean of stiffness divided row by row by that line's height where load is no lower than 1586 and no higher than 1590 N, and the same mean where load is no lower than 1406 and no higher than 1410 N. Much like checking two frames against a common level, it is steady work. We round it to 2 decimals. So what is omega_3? 1.00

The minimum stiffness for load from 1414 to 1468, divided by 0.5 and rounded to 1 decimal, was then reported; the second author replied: 7.3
